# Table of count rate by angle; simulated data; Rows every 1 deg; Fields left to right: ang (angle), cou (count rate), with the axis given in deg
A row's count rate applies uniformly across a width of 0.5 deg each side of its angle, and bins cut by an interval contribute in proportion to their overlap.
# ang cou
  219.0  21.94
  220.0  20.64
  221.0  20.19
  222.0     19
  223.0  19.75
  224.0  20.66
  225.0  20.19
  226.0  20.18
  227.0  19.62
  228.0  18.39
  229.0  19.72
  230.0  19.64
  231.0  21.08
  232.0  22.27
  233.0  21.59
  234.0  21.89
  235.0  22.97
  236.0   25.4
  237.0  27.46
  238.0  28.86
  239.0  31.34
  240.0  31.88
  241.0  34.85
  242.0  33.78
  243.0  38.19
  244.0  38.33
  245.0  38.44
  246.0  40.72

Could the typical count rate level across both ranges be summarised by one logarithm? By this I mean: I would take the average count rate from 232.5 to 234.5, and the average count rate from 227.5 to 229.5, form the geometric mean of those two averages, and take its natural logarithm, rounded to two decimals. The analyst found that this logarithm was 3.01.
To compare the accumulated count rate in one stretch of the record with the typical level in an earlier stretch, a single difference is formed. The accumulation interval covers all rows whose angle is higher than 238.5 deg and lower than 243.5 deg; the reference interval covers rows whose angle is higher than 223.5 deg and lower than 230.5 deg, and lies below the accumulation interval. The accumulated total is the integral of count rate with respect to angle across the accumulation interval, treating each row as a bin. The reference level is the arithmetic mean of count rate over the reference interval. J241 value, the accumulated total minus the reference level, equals 150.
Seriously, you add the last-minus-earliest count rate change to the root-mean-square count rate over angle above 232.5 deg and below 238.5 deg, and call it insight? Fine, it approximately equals 32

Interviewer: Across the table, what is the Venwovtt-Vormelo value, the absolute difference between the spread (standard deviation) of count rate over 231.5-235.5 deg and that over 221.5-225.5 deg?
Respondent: 0.1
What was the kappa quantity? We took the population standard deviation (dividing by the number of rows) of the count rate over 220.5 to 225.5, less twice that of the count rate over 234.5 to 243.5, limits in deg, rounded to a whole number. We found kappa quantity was -9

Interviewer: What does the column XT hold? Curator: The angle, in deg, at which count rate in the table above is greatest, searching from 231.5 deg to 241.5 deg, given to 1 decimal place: 241.0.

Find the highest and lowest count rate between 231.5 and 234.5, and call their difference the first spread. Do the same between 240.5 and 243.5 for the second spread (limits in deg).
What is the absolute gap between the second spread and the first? 3.7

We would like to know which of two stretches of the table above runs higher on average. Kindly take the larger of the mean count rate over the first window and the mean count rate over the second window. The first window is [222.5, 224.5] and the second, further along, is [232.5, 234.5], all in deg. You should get 22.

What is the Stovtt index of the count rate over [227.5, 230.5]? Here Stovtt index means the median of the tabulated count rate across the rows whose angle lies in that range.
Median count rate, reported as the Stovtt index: 19.6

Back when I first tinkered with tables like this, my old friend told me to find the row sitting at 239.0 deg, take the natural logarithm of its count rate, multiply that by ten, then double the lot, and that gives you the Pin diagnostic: 69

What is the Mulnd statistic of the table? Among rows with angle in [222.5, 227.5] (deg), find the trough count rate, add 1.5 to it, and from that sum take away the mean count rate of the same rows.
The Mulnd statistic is 1.0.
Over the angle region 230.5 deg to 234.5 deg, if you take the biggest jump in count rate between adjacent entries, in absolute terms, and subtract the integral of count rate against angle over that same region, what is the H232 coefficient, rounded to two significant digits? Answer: -86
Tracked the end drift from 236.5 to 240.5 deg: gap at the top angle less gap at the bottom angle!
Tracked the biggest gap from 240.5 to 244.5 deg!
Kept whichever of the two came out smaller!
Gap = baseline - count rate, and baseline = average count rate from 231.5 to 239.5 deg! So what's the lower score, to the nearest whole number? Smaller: -9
